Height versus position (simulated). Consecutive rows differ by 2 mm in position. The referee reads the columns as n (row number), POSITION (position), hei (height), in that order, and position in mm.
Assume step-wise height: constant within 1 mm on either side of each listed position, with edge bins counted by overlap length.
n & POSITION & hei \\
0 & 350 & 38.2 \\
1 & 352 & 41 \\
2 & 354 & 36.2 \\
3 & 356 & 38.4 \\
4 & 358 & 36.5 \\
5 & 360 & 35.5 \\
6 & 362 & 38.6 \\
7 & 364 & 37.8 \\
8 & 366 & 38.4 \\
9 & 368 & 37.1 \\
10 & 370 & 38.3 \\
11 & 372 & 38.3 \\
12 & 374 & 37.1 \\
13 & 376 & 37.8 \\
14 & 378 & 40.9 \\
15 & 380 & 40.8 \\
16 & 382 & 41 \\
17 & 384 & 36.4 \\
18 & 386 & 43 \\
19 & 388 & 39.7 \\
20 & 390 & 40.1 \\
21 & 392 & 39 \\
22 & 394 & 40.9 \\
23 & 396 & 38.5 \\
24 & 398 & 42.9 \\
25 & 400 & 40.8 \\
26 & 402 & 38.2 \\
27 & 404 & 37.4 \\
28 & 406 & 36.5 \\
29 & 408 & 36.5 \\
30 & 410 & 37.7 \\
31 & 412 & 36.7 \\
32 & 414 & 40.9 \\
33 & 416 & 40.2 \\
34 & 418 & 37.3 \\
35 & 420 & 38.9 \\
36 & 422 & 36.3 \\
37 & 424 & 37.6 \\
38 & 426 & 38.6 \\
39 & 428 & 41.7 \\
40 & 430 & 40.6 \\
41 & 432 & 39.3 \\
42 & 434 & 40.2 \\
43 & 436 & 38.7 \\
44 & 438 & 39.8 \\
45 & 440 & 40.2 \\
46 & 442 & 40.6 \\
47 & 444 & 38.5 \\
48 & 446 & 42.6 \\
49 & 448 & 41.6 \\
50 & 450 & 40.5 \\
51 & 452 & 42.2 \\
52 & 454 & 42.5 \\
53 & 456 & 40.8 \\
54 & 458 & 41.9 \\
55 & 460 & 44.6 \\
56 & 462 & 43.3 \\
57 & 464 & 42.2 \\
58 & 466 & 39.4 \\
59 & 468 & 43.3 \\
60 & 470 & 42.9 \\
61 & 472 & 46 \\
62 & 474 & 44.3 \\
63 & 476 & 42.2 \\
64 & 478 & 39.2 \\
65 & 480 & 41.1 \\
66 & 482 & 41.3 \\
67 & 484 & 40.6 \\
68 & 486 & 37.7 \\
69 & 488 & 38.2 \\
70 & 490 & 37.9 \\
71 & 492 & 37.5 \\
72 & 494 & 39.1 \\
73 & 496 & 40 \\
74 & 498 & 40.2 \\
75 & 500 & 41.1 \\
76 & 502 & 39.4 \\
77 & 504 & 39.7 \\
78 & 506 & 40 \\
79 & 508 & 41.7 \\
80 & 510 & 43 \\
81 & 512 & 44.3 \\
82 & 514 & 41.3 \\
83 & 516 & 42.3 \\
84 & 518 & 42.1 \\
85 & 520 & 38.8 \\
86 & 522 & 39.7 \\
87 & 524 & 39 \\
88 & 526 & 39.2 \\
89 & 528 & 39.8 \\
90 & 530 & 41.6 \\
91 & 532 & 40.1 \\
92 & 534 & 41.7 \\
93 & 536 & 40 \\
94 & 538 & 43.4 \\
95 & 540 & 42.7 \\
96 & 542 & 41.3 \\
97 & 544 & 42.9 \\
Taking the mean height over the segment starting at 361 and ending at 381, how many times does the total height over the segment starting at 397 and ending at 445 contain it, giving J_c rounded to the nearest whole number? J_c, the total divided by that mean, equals 24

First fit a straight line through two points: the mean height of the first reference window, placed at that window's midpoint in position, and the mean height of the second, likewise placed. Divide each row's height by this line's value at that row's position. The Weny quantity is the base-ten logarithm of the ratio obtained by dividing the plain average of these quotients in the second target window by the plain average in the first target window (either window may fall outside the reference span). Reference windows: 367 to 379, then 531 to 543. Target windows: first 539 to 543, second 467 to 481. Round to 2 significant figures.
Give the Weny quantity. 0.022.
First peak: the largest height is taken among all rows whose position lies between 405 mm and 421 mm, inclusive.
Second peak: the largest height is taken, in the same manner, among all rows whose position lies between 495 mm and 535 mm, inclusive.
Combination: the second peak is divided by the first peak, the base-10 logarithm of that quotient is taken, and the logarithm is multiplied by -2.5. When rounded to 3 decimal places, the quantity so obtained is -0.087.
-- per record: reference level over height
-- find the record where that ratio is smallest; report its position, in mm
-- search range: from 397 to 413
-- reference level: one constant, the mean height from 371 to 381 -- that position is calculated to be 398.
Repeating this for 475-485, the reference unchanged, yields 476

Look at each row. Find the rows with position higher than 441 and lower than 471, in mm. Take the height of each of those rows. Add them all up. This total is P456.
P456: 627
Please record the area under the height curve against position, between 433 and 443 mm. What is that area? 399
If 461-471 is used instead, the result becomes 422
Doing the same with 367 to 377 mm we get 377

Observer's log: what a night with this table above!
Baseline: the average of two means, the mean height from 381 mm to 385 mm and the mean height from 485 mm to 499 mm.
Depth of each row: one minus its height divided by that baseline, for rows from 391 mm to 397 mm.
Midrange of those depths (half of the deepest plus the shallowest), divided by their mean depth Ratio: 1.3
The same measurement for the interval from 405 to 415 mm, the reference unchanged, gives 0.0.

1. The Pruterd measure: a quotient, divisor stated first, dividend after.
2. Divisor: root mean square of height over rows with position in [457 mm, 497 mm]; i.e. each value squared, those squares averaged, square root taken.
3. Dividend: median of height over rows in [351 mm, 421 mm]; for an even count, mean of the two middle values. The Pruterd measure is 0.93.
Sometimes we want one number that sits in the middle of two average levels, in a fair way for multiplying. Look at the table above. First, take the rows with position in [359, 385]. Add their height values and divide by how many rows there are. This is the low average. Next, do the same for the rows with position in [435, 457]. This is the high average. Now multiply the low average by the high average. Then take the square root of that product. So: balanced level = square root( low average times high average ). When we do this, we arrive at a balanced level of 39.5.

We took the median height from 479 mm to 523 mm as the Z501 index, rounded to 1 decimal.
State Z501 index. 40.1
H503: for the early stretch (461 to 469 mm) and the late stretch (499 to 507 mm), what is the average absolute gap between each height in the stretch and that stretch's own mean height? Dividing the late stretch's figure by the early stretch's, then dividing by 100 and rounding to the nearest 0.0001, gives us 0.0040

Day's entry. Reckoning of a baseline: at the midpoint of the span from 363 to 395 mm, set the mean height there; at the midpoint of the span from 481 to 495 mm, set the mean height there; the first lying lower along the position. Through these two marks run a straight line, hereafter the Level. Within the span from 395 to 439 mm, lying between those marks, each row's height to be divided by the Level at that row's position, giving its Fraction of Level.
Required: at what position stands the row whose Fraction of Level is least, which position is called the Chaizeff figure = 422 mm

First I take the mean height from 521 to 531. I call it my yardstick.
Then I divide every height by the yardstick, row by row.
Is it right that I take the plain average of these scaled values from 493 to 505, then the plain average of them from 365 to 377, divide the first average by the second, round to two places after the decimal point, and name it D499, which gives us 1.06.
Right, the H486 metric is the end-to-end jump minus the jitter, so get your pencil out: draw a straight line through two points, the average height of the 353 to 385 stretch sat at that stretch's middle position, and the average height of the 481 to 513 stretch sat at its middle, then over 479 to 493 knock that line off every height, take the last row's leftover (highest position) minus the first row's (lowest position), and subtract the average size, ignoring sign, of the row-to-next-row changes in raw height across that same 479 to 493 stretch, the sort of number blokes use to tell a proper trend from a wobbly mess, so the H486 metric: -5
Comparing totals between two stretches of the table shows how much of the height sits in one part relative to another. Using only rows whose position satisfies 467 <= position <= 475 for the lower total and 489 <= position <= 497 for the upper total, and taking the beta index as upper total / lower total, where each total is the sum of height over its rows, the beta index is 0.88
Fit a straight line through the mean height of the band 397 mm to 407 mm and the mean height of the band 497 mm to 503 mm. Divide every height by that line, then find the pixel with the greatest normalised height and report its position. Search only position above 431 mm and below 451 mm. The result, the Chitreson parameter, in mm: 446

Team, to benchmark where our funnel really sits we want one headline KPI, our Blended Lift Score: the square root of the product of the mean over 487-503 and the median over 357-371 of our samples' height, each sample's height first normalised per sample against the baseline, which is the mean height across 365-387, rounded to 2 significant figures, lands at 0.99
